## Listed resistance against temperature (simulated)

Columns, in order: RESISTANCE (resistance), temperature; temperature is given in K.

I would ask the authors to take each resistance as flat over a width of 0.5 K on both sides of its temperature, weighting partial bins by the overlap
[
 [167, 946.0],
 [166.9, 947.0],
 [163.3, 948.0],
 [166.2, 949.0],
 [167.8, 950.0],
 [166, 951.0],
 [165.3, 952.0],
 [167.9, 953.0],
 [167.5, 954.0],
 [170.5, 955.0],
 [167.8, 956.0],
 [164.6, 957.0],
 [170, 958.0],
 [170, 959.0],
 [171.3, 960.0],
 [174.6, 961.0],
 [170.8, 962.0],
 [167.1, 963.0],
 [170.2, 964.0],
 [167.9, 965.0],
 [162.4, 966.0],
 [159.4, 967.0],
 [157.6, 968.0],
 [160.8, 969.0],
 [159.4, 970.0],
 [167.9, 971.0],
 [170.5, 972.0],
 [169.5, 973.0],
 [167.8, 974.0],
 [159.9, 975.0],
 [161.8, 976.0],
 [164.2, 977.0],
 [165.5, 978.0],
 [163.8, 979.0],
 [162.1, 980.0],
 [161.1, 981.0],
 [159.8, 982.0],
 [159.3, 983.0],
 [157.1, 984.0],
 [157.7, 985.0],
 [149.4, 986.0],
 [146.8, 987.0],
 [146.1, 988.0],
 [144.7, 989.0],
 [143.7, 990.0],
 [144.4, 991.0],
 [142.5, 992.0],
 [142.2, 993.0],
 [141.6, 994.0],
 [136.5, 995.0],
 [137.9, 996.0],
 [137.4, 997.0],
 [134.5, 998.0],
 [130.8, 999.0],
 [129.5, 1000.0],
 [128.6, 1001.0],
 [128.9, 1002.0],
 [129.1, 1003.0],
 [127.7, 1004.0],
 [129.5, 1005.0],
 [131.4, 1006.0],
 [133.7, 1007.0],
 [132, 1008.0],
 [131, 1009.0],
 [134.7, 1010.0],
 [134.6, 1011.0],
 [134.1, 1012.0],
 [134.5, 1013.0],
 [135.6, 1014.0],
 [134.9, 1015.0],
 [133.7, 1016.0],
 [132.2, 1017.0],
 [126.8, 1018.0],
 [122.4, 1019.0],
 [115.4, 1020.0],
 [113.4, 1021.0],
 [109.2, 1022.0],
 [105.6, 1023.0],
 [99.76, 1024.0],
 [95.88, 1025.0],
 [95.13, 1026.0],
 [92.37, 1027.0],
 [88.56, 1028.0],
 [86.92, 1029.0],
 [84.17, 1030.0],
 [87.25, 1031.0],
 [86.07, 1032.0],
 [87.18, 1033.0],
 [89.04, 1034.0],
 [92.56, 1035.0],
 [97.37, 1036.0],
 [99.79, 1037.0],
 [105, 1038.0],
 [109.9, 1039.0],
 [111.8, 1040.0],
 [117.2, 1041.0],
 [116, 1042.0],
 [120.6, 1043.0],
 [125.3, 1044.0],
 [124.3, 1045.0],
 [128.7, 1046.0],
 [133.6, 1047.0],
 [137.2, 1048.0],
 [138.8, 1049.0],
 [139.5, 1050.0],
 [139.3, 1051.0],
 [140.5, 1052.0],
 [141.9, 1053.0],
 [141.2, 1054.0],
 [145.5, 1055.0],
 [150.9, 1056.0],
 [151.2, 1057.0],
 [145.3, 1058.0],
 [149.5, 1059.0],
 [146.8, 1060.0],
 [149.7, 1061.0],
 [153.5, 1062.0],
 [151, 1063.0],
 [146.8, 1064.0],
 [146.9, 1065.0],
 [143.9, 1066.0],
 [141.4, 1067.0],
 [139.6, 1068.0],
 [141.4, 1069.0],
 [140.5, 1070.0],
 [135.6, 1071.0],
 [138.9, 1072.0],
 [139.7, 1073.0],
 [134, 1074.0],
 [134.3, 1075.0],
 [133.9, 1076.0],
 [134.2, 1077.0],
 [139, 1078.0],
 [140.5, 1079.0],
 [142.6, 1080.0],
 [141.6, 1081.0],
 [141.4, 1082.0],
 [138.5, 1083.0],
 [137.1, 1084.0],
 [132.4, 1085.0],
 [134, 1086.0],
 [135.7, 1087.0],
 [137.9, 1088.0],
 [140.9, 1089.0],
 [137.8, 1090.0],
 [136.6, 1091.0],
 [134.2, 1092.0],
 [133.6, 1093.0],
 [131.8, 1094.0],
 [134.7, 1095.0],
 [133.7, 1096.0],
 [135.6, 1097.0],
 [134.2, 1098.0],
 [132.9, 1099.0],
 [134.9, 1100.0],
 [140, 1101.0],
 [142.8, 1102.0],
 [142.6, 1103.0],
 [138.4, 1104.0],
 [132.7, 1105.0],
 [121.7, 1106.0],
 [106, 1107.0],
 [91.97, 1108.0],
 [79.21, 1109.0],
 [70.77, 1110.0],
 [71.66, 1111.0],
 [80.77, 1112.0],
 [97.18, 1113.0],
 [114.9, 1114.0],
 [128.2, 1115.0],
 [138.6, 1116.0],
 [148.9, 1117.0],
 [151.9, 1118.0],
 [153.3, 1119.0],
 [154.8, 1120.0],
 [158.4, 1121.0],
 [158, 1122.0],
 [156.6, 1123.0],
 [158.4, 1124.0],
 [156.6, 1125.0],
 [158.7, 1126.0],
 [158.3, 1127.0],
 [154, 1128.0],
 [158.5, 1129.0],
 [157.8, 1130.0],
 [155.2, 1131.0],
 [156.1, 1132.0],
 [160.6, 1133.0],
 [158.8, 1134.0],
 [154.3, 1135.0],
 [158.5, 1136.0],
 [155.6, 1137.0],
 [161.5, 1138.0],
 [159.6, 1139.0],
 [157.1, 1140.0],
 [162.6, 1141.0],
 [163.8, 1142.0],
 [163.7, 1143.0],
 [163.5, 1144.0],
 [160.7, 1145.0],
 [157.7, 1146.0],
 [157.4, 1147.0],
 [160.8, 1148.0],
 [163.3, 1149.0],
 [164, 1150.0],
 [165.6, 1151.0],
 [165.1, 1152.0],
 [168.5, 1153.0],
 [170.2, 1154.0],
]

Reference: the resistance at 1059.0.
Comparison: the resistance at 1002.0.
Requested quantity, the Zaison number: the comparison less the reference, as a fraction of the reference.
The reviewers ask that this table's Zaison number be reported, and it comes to -0.1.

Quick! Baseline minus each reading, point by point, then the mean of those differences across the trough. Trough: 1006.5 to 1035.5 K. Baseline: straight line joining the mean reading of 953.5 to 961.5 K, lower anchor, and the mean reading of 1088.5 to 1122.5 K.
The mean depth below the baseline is 40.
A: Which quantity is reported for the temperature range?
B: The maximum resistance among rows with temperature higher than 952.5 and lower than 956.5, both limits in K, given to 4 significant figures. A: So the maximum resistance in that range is 170.5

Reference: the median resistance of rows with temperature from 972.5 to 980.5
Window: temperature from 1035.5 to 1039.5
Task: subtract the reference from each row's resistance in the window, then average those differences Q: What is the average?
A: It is -61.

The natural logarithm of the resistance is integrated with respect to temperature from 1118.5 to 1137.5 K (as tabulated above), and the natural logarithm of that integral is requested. 4.6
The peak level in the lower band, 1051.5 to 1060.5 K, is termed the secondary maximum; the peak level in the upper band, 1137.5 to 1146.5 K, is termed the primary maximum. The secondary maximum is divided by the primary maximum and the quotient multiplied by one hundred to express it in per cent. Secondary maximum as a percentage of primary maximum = 92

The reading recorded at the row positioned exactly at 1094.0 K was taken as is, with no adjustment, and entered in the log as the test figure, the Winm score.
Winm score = 131.8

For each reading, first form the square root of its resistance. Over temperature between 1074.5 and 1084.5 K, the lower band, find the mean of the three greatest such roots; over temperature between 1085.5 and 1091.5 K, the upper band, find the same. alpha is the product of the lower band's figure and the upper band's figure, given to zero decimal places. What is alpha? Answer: 140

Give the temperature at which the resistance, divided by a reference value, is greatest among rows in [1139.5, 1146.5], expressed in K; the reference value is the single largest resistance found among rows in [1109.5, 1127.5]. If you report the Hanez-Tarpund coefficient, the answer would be 1142.0 K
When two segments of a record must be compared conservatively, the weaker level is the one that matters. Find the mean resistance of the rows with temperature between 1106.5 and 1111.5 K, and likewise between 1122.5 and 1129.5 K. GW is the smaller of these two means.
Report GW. 84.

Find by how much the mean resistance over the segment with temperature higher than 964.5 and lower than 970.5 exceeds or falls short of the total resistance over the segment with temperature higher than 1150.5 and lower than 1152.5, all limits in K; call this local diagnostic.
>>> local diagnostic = -169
